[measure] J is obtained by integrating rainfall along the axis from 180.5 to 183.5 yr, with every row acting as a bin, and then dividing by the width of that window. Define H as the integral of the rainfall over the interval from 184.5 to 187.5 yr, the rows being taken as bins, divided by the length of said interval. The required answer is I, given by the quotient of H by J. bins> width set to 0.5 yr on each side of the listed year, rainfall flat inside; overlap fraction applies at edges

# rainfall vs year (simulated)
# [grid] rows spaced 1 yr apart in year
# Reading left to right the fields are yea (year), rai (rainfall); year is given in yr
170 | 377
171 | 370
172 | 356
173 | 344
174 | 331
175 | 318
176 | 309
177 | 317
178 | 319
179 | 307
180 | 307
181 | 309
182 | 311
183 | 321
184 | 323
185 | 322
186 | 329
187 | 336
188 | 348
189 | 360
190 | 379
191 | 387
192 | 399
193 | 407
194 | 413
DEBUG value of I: 1.05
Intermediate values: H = 329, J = 314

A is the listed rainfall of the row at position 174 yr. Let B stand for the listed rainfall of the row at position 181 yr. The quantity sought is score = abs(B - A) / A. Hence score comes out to 0.066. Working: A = 331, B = 309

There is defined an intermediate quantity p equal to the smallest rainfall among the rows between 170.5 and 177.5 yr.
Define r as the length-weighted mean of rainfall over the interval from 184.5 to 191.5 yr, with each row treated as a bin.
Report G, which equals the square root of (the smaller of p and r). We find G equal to 17.6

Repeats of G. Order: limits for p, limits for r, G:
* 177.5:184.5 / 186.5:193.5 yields 17.5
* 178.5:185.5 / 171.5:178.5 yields 17.5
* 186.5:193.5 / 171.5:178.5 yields 18.1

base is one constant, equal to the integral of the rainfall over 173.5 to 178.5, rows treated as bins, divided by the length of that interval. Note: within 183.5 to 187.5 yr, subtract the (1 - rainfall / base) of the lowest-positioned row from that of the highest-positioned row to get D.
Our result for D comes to -0.04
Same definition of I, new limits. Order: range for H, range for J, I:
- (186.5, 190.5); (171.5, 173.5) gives 1.02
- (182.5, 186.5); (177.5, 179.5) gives 1.03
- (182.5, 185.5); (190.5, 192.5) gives 0.82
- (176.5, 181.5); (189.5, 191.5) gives 0.81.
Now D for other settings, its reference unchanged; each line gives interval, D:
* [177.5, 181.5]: 0.03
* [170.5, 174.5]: 0.12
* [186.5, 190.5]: -0.13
